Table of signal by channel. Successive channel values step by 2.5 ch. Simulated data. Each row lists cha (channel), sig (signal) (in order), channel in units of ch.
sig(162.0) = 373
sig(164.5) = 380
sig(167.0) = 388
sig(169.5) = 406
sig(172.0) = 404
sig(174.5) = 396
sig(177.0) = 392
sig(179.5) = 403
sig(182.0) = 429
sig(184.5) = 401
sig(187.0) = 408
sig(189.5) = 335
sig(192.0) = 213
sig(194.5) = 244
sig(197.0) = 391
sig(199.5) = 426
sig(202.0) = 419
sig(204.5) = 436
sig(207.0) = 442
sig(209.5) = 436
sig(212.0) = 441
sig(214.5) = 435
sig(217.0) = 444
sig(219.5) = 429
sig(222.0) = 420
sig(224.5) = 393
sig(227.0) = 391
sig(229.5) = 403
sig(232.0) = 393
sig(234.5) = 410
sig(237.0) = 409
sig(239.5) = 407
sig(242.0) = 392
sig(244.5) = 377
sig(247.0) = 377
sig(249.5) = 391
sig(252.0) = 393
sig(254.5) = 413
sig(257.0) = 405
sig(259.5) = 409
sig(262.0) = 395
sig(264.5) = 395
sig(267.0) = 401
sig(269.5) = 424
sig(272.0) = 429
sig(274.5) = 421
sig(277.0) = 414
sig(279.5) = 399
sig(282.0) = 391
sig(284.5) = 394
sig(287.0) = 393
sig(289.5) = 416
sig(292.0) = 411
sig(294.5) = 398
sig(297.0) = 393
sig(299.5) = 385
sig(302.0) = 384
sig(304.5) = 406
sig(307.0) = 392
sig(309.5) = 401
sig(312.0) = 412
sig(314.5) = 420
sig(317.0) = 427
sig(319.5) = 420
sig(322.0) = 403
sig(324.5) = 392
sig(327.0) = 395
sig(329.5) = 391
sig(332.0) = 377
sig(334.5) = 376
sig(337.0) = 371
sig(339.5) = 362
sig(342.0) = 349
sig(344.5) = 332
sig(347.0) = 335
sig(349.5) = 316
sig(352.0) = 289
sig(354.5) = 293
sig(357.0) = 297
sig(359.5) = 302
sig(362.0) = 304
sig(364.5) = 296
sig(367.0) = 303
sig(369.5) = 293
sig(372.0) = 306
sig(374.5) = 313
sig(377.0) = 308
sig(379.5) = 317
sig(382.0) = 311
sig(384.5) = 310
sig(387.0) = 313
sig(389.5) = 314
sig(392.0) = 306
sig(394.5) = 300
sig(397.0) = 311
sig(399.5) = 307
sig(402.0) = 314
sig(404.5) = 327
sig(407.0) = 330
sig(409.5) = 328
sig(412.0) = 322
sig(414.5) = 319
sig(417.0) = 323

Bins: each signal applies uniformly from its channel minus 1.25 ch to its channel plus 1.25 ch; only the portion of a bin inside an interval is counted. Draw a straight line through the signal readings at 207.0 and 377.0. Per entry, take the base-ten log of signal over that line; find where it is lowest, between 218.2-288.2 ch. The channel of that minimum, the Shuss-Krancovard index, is 244.5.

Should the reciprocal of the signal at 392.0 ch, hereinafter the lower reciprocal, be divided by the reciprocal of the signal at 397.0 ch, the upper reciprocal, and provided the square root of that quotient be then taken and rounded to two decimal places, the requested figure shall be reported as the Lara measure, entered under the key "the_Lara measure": 1.01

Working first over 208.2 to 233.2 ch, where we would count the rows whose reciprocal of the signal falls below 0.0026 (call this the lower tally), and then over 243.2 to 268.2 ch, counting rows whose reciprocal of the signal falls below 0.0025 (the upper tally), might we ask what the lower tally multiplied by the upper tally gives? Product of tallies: 40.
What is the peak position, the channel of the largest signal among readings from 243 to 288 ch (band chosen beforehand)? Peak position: 272.0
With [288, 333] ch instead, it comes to 317.0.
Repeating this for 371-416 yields 407.0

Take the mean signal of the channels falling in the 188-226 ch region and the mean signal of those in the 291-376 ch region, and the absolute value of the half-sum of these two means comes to 377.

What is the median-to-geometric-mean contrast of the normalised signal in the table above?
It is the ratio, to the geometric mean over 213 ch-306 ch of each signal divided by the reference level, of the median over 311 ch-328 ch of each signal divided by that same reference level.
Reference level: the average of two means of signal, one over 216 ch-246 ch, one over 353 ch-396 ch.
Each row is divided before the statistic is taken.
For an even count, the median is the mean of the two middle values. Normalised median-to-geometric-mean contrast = 1.02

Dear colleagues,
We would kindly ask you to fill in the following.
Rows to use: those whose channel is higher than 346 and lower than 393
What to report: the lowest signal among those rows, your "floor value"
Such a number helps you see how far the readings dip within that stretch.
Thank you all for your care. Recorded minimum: 289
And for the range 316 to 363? 289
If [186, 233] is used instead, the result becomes 213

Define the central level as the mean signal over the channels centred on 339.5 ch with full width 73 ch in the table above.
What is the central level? 354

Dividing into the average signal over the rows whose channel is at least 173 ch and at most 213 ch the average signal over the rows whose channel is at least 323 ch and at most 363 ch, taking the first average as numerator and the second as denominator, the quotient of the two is 1.13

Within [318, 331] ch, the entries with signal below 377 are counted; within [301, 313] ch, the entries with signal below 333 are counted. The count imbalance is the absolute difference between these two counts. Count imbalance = 0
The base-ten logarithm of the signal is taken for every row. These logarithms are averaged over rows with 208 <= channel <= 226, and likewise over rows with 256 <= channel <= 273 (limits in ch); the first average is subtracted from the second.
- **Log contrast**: -0.02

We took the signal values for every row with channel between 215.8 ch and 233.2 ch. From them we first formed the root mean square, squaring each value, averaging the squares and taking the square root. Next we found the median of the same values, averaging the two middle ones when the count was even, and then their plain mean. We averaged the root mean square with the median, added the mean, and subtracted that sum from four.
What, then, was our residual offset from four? -813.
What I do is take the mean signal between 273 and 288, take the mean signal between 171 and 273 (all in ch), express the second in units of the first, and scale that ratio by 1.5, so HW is 1.49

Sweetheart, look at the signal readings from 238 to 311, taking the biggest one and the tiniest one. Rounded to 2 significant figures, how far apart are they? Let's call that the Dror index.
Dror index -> 52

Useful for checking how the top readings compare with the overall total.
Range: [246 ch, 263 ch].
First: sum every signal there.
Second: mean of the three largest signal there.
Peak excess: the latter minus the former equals -2374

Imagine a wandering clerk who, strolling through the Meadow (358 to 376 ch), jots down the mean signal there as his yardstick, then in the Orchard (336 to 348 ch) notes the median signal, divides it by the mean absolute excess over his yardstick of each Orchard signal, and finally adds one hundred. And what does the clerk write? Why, 107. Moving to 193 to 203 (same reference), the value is 104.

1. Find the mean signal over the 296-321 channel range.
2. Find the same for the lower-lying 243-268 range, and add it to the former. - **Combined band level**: 800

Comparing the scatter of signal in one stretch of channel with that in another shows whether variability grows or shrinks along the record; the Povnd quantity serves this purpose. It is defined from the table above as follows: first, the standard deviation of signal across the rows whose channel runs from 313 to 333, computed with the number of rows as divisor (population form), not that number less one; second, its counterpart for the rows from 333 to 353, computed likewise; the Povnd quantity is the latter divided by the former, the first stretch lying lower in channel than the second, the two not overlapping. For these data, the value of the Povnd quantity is 1.7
